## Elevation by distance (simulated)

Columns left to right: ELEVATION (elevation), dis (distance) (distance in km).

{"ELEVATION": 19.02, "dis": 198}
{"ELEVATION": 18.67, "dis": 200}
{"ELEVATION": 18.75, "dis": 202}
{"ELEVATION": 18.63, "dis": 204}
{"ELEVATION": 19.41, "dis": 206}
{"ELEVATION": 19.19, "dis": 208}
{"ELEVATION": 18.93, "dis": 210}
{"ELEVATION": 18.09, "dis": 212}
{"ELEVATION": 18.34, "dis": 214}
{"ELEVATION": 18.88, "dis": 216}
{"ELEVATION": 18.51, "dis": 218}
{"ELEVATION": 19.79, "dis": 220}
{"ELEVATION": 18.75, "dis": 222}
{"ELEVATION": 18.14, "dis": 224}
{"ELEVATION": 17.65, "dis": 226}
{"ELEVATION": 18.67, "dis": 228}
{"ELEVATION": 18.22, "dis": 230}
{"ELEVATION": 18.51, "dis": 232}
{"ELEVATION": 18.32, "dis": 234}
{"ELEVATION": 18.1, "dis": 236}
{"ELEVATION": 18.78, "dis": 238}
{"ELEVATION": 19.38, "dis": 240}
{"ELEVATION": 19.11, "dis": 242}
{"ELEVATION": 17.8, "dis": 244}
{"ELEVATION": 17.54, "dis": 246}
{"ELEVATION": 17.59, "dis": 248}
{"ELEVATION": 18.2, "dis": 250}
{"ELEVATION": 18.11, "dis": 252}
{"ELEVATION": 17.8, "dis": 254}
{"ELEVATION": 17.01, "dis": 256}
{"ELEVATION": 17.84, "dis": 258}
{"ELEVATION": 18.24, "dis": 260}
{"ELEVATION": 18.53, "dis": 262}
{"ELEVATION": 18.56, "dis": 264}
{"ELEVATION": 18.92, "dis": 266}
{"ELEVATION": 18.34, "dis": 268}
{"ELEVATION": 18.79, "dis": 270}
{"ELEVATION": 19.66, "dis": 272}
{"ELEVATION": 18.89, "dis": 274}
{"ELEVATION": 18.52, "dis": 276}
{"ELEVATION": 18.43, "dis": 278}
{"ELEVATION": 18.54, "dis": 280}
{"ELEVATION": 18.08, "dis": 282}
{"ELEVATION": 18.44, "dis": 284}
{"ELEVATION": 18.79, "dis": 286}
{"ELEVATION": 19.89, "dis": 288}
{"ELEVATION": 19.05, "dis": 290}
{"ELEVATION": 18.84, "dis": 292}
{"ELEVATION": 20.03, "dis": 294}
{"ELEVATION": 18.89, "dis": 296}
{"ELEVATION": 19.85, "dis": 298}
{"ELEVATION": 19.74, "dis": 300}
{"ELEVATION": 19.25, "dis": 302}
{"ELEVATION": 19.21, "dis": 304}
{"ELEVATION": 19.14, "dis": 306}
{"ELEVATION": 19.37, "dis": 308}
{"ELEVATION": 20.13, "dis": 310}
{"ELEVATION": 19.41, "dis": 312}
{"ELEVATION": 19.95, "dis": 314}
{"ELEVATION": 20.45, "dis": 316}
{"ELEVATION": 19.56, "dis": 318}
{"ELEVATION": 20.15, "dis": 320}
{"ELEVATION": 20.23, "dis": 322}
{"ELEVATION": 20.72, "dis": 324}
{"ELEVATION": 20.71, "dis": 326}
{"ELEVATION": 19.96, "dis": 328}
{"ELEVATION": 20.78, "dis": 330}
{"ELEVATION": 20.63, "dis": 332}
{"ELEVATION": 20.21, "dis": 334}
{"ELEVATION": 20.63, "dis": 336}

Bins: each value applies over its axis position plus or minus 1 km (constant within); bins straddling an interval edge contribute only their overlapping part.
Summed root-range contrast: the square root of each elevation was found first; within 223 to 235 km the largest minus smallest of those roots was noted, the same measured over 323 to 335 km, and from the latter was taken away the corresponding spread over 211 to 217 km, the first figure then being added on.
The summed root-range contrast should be 0.12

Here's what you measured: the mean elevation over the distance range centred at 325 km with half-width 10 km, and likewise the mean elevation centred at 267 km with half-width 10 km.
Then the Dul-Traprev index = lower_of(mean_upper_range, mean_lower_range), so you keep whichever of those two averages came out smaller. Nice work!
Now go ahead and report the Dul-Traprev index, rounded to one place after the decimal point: 18.6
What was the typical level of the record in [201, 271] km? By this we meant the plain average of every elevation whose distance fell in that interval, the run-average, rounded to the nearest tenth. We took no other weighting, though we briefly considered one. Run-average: 18.4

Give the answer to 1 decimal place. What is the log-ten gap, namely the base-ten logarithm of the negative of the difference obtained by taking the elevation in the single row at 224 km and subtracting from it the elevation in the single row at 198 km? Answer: -0.1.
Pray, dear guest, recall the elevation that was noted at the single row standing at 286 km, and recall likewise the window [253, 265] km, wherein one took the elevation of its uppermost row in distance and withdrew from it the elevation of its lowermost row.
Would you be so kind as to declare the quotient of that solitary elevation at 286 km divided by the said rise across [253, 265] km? 25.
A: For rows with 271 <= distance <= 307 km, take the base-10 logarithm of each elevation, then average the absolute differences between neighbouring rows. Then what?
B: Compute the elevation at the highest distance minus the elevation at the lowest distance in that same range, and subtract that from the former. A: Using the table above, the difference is 0.5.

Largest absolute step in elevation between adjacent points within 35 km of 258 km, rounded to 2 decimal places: 1.31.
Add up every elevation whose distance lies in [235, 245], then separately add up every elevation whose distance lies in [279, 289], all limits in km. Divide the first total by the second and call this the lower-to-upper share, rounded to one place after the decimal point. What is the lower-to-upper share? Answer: 1.0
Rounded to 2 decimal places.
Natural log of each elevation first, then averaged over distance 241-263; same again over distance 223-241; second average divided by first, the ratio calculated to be 1.01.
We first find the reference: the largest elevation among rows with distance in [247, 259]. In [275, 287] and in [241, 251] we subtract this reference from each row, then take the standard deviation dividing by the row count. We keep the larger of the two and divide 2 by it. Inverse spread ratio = 3.5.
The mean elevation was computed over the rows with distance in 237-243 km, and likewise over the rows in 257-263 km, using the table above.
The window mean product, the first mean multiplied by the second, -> 348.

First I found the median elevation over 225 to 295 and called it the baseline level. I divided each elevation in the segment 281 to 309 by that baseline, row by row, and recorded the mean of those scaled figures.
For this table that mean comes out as 1.04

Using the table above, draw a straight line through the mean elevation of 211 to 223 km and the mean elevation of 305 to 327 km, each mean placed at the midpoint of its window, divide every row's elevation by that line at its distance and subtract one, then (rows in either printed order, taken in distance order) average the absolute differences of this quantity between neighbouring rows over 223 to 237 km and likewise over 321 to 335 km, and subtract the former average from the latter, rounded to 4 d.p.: -0.0016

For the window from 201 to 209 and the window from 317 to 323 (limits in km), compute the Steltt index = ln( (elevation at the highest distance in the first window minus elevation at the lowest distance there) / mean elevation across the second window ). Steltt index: -3.8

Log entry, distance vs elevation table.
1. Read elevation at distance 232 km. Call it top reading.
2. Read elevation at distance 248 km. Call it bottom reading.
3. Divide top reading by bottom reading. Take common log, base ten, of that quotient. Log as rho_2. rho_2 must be 0.02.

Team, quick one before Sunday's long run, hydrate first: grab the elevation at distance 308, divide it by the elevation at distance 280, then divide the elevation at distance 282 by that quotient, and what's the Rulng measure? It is 17.3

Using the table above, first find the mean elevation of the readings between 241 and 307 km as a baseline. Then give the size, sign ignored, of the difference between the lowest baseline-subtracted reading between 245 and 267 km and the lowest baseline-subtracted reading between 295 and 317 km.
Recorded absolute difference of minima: 1.9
